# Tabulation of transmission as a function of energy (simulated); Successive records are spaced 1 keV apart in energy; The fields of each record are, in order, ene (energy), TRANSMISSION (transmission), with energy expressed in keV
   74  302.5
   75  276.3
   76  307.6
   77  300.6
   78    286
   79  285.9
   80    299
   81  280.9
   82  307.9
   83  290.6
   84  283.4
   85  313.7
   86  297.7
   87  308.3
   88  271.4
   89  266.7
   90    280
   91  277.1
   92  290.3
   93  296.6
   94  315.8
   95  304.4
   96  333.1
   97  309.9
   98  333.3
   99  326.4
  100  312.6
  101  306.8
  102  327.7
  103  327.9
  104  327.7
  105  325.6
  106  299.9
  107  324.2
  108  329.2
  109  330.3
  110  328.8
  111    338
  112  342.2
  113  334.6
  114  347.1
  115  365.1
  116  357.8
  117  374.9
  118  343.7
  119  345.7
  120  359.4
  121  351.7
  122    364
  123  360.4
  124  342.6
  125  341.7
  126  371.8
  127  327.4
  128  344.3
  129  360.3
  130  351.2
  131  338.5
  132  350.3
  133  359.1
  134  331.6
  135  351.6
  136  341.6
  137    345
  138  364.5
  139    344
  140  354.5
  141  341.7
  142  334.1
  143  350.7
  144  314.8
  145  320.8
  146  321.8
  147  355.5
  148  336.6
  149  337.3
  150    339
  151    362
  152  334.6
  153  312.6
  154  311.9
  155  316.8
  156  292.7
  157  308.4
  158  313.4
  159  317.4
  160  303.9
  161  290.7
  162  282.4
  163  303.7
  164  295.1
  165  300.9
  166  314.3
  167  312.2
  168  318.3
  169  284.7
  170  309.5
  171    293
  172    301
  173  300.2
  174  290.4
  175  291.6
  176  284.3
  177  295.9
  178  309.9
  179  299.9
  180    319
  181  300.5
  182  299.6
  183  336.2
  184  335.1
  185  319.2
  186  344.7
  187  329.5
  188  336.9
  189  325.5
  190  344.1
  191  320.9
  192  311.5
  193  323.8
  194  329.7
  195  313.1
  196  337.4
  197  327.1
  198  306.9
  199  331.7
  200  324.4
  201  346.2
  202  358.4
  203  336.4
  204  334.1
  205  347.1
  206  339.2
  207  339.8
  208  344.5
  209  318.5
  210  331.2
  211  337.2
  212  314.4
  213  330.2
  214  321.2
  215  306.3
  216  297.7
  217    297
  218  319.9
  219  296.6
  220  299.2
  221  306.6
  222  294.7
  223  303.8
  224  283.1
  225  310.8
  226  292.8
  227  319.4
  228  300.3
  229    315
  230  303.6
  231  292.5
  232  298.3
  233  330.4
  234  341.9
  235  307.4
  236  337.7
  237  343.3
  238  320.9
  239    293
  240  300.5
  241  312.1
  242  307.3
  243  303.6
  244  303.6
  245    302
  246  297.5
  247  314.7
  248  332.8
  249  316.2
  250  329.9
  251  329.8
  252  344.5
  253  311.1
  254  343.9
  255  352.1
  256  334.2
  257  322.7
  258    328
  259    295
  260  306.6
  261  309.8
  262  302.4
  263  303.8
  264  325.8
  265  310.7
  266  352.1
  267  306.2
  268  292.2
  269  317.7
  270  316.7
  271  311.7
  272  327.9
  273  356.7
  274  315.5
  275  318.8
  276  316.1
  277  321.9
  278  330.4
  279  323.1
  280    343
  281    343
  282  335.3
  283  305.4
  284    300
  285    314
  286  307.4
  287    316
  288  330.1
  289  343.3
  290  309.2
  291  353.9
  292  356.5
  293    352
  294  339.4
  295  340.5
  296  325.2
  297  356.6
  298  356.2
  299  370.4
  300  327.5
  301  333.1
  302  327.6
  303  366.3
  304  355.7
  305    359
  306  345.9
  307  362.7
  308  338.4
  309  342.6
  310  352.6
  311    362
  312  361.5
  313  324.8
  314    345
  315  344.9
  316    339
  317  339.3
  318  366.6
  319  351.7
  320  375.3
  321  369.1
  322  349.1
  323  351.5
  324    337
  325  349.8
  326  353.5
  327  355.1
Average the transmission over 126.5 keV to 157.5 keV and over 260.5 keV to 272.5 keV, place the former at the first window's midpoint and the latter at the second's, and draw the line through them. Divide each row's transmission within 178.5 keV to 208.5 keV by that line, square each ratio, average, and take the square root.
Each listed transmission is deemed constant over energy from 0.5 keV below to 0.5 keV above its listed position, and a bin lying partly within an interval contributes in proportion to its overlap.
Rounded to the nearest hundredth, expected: 1.00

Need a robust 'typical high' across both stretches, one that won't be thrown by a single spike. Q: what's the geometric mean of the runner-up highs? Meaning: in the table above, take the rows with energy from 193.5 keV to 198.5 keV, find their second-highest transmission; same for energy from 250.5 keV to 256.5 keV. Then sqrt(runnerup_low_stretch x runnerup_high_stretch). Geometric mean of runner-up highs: 337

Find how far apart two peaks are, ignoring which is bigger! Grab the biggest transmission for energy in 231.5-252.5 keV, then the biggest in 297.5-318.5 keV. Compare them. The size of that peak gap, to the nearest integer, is 26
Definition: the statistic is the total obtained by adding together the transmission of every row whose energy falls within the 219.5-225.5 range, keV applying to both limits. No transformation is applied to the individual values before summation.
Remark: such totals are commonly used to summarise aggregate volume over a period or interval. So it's 1798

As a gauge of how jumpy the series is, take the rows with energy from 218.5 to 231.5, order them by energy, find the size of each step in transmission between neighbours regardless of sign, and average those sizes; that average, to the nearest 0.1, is 15.0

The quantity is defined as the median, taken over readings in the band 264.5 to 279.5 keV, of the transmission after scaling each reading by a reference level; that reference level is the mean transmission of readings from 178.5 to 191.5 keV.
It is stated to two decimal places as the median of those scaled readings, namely 0.98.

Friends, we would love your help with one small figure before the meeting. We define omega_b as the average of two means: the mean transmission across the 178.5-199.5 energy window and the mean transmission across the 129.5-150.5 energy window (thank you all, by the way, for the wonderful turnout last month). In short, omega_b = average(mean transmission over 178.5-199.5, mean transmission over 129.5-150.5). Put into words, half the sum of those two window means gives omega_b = 333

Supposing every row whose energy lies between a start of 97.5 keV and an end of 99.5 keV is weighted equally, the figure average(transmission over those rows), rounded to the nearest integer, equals 330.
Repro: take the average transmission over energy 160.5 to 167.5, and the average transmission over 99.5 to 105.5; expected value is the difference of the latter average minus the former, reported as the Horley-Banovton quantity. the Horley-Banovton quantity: 21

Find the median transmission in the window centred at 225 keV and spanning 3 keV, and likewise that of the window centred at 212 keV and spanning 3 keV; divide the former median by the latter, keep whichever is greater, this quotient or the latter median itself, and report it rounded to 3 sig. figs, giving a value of 330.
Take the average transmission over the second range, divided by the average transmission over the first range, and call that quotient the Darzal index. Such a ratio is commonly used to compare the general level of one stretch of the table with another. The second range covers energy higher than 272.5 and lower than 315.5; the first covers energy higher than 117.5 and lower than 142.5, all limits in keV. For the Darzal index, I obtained 0.97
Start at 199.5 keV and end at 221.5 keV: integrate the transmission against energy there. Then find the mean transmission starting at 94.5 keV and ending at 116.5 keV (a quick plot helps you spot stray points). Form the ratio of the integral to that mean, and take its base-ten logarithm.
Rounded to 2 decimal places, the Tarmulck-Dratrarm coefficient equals 1.34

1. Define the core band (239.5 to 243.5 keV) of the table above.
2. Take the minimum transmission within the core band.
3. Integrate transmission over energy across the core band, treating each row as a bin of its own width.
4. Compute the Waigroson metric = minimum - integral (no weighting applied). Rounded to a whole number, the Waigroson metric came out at -923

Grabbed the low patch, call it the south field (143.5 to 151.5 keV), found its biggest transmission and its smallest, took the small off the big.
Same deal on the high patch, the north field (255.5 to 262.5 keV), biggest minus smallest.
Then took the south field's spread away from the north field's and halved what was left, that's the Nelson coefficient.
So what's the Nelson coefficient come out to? -4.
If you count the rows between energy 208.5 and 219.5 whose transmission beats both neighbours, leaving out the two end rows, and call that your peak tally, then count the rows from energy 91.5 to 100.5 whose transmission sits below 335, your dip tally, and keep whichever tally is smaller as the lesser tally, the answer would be 3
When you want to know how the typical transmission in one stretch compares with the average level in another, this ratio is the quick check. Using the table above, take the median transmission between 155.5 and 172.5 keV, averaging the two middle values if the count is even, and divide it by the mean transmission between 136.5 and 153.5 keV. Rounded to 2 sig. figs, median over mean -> 0.89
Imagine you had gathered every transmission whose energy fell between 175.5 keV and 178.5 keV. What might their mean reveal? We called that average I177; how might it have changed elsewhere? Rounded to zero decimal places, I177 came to 297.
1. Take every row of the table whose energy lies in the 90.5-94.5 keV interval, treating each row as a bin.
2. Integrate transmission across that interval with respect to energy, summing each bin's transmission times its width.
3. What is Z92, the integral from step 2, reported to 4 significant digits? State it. 1180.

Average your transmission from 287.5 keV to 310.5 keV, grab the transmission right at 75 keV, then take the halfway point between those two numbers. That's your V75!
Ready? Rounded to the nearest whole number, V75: 311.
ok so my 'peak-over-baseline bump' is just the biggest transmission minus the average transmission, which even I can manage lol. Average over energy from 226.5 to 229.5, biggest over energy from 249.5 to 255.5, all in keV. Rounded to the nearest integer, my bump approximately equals 41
